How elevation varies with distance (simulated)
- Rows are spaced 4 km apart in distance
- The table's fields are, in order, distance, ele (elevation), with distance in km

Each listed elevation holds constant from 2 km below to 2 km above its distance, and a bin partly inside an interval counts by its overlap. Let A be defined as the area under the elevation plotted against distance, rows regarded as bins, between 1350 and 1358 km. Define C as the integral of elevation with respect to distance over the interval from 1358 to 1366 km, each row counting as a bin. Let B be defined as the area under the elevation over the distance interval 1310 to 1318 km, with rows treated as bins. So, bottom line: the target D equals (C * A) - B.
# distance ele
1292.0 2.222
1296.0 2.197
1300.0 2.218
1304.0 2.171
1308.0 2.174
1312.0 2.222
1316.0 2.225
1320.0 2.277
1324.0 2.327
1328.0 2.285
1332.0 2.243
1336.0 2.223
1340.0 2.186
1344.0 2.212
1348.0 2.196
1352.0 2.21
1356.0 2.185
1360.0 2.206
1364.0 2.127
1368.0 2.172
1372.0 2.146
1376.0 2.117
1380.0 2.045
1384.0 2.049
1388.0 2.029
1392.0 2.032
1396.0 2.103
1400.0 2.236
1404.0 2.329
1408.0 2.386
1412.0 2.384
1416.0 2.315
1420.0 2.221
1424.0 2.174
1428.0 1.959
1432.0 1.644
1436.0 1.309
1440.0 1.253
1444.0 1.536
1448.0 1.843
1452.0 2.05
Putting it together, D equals 287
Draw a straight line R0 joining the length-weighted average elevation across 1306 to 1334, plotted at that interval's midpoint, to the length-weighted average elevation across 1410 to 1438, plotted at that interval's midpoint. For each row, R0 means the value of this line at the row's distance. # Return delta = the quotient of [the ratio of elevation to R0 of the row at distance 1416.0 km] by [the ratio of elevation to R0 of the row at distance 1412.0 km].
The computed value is 1.0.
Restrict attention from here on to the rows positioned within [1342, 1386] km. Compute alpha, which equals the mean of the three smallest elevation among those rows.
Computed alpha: 2.07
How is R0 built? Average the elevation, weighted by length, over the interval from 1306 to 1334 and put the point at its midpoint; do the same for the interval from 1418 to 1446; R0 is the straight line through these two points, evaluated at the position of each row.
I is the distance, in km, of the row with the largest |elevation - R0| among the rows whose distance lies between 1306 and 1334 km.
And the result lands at 1308.0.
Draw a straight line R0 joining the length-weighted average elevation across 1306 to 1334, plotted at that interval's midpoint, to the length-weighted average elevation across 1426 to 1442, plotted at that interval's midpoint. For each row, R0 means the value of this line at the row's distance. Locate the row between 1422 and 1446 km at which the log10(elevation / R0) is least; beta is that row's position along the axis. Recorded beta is 1440.0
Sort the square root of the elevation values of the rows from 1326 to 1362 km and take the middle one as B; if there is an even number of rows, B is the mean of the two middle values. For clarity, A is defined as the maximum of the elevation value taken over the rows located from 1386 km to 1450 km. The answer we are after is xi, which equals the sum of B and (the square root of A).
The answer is 3.03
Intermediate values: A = 2.386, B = 1.49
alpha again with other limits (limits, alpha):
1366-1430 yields 2.01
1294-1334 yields 2.18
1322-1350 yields 2.20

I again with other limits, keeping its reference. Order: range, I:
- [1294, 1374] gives 1296.0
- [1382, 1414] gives 1412.0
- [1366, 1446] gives 1412.0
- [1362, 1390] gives 1368.0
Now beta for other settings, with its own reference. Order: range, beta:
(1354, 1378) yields 1364.0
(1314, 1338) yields 1316.0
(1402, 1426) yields 1404.0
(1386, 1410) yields 1388.0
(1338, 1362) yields 1340.0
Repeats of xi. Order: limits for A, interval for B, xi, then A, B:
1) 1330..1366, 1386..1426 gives 2.99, 2.243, 1.49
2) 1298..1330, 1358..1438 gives 2.99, 2.327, 1.46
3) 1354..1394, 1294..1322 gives 2.97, 2.206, 1.49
